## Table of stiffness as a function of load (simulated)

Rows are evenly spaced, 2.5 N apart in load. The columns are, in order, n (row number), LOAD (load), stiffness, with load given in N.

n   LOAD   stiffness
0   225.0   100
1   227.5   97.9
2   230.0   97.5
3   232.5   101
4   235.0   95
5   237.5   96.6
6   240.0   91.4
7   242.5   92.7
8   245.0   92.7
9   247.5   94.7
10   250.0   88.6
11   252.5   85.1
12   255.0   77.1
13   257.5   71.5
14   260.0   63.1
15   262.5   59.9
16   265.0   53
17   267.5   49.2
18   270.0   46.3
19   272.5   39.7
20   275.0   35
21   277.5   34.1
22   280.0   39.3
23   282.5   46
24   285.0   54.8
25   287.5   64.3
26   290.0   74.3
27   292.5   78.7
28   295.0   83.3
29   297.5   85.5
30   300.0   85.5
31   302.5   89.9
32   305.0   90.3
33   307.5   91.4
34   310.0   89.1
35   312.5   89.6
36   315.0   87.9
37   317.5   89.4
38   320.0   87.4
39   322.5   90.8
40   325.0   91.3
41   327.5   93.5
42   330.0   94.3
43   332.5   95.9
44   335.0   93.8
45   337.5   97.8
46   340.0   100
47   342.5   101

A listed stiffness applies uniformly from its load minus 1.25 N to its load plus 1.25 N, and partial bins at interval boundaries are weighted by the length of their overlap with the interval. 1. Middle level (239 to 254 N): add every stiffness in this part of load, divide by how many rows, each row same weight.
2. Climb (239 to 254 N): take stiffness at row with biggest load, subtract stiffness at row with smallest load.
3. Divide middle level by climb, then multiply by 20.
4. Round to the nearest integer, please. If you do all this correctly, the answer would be -288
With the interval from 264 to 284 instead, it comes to -122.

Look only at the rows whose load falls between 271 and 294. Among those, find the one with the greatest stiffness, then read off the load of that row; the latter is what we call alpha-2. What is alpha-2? 292.5 N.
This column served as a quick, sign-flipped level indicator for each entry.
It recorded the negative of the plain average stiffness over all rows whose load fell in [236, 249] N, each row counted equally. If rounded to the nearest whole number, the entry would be -94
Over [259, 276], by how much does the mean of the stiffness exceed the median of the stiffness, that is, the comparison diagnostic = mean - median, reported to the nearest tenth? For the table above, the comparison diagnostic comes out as 0.3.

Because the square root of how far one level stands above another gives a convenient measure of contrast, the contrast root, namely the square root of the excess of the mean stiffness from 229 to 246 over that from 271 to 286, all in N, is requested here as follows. 7.3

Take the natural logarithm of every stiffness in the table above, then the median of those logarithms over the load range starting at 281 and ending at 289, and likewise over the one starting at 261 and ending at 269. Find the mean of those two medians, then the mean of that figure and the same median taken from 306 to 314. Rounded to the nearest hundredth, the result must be 4.24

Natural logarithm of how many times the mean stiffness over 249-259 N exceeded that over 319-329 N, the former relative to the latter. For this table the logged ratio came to -0.1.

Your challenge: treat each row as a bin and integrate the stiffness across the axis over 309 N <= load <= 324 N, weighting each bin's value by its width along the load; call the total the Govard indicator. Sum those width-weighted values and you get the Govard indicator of 1336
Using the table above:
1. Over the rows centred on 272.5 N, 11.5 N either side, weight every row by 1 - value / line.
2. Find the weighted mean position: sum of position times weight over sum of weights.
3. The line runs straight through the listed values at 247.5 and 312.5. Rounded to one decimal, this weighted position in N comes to 273.3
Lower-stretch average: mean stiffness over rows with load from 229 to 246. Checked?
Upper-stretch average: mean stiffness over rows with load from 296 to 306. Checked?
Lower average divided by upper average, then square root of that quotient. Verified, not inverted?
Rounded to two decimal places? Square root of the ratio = 1.04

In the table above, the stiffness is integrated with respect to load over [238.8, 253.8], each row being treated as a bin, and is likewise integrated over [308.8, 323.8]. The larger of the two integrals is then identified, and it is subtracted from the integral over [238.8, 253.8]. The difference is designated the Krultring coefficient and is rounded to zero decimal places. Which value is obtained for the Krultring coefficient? 0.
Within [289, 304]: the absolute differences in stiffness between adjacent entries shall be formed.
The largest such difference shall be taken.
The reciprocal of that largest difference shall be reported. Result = 0.22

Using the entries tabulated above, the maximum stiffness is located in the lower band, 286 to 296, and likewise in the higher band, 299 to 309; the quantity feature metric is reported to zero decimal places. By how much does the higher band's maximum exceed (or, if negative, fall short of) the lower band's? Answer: 8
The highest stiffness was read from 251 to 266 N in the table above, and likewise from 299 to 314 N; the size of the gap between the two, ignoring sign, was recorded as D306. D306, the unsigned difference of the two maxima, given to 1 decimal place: 6.3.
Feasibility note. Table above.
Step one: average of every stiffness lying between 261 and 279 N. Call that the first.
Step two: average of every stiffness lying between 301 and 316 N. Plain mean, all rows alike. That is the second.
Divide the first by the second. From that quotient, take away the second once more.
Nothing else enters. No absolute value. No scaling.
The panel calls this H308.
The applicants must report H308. -89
